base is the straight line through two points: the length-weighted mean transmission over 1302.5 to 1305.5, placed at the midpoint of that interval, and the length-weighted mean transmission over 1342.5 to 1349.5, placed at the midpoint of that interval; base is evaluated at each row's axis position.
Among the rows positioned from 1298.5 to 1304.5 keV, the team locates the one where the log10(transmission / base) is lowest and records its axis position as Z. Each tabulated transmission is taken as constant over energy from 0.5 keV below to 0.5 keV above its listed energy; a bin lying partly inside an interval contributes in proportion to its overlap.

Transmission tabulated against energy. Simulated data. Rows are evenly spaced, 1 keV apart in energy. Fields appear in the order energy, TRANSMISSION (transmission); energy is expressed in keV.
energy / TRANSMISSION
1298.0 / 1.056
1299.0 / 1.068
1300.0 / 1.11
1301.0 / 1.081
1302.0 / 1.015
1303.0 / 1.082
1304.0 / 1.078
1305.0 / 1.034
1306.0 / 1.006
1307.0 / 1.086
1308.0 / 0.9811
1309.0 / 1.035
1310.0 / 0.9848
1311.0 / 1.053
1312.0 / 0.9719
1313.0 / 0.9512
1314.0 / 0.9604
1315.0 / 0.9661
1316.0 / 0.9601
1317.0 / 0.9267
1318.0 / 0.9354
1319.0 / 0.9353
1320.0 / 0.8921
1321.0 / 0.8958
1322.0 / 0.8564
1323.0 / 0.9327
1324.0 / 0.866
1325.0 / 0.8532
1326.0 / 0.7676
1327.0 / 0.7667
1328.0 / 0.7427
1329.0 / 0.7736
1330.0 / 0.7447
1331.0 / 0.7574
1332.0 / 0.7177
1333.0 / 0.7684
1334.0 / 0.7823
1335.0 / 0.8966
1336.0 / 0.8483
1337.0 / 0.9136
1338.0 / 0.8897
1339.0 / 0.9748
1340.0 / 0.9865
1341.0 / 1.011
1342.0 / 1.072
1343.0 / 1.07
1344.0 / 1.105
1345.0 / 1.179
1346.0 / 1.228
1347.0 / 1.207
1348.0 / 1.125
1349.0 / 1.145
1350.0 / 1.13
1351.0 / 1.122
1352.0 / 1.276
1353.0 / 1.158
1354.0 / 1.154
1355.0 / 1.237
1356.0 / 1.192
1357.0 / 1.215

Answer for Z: 1302.0 keV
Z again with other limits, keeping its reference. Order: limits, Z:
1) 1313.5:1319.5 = 1317.0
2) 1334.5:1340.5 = 1336.0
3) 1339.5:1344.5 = 1340.0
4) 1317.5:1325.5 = 1325.0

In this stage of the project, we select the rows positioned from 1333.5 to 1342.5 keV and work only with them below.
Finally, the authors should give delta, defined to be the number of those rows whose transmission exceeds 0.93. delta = 4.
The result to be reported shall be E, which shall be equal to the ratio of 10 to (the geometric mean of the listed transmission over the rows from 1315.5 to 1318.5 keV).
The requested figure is 10.6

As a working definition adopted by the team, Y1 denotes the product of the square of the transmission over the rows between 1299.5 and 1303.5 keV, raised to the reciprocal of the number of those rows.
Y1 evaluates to 1.15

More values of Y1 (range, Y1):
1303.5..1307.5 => 1.10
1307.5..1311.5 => 1.03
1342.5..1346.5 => 1.31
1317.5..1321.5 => 0.84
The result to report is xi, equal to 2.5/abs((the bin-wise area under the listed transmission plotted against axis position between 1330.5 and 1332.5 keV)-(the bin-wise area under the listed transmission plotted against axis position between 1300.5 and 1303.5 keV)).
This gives 1.5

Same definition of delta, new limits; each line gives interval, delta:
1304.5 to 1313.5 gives 9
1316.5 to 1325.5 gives 3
